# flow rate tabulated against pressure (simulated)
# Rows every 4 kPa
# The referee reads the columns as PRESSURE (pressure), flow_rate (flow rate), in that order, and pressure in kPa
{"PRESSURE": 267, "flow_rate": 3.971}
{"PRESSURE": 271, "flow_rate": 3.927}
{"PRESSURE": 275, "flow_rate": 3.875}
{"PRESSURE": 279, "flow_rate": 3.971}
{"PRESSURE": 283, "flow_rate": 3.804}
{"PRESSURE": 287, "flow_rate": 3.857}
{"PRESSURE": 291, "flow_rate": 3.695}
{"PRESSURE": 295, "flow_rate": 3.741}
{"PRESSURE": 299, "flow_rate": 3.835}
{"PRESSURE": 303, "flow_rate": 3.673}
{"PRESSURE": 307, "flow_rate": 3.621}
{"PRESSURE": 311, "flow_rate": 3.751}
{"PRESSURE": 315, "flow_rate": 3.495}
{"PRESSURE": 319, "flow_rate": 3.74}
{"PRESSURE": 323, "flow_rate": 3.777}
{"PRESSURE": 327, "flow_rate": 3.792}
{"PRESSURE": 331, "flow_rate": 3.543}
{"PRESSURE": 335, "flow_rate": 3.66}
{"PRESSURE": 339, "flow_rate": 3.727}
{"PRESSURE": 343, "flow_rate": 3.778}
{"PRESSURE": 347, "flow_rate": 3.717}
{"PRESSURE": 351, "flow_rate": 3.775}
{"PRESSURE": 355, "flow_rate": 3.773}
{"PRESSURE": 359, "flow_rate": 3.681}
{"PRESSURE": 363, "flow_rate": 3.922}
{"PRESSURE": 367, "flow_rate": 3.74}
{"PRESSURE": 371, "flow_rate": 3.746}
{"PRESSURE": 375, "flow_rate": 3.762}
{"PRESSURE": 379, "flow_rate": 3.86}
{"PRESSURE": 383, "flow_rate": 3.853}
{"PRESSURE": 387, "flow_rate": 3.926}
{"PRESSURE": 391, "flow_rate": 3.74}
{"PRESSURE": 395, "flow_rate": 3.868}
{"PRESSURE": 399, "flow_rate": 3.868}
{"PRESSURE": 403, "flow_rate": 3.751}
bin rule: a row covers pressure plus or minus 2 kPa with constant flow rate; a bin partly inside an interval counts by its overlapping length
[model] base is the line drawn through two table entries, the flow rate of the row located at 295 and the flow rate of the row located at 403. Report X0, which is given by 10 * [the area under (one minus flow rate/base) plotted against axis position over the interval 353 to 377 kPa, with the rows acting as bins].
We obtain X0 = -1.5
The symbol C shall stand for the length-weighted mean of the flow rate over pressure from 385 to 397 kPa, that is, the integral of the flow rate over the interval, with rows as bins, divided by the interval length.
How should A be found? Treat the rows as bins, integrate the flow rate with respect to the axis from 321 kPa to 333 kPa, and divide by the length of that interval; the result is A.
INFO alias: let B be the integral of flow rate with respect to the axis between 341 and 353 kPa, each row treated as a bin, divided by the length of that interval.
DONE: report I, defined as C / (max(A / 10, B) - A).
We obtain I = 73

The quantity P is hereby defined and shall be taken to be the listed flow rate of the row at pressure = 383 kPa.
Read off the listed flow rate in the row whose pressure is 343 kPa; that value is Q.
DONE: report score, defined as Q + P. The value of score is 7.63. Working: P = 3.853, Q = 3.778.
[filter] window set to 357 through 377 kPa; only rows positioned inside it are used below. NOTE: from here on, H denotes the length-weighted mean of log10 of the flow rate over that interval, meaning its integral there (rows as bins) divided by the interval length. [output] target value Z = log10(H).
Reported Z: -0.239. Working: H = 0.576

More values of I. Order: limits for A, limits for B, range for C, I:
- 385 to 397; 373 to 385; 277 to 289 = -197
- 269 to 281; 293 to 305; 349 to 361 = -21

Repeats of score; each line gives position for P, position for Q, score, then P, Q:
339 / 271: 7.65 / 3.727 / 3.927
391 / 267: 7.71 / 3.74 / 3.971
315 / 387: 7.42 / 3.495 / 3.926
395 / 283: 7.67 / 3.868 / 3.804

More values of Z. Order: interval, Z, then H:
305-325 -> -0.248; 0.565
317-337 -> -0.245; 0.568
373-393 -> -0.234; 0.583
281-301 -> -0.238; 0.578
